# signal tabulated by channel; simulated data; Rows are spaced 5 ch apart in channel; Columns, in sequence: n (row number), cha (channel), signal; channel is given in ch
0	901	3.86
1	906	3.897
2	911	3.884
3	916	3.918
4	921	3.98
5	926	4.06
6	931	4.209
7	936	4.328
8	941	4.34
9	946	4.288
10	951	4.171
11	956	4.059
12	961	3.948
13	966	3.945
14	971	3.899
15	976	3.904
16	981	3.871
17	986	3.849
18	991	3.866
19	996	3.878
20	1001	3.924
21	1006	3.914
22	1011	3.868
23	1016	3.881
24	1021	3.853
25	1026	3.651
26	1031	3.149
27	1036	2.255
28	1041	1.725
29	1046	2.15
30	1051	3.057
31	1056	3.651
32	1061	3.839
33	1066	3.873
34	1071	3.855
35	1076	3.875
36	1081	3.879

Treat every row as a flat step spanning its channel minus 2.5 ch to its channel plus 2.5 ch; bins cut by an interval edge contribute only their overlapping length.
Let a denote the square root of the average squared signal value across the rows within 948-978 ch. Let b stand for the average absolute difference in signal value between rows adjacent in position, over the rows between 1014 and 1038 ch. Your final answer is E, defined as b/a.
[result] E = 0.102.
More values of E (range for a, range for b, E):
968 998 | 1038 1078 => 0.081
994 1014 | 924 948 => 0.021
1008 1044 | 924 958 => 0.028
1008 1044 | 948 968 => 0.023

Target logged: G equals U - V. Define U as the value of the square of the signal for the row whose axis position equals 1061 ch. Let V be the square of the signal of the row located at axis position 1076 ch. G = 0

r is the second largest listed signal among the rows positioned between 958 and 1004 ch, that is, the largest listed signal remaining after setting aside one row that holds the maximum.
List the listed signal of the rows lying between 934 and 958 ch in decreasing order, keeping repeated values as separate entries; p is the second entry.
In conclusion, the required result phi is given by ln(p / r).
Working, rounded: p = 4.328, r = 3.945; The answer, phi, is 0.09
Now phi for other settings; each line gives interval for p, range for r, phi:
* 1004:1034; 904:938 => -0.08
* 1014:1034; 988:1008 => -0.02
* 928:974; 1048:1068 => 0.12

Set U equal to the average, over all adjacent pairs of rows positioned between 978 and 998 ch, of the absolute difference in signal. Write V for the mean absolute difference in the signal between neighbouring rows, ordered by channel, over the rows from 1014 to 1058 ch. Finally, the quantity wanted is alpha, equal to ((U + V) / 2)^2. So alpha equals 0.07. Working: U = 0.02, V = 0.51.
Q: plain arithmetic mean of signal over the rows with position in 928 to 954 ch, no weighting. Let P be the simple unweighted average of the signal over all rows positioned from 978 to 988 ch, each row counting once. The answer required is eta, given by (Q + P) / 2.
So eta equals 4.06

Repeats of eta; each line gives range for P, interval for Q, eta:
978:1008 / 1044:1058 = 3.42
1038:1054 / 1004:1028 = 3.07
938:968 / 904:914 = 4.01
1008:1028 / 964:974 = 3.87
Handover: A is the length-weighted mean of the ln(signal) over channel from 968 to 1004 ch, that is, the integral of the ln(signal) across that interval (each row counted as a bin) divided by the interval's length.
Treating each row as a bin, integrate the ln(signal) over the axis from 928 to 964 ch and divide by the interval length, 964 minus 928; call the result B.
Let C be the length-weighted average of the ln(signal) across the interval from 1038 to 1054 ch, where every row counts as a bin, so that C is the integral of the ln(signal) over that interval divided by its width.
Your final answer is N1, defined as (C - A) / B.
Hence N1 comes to -0.37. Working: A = 1.36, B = 1.43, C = 0.82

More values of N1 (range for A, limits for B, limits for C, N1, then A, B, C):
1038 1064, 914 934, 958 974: 0.25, 1.02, 1.40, 1.37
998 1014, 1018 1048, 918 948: 0.07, 1.36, 1.00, 1.43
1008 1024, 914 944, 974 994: 0.00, 1.35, 1.42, 1.35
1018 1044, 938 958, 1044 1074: 0.13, 1.03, 1.44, 1.21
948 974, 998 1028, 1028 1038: -0.28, 1.39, 1.35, 1.00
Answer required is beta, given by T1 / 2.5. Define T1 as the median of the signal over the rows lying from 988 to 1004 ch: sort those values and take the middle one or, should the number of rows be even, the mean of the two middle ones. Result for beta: 1.55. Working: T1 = 3.88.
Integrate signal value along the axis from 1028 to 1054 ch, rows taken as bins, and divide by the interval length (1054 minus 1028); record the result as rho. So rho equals 2.51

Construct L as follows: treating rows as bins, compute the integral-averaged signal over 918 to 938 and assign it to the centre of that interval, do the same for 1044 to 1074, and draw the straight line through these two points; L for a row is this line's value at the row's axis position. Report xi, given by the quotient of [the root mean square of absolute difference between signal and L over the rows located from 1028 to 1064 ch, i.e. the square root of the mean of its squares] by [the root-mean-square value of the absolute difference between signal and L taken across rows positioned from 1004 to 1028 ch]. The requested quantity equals 5.6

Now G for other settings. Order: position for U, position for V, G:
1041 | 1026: -10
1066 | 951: -2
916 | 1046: 11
